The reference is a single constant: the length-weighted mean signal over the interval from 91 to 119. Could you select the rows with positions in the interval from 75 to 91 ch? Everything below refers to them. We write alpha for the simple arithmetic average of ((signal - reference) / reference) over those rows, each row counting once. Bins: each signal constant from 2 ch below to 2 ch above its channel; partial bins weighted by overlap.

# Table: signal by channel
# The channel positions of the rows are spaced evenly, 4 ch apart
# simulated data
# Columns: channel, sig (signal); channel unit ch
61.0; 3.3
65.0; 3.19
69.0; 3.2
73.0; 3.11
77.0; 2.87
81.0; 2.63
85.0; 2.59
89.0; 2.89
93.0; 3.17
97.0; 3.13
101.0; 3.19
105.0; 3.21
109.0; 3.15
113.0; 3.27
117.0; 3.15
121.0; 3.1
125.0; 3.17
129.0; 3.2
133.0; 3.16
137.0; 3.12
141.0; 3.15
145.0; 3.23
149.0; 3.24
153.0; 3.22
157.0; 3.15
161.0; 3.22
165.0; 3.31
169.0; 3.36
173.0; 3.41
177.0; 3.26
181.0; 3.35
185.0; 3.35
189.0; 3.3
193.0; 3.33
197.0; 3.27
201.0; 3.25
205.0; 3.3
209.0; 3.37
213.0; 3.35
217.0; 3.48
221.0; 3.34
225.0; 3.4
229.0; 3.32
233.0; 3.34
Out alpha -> -0.14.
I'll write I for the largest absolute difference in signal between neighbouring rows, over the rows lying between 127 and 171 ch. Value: 0.09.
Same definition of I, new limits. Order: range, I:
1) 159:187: 0.15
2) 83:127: 0.30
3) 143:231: 0.15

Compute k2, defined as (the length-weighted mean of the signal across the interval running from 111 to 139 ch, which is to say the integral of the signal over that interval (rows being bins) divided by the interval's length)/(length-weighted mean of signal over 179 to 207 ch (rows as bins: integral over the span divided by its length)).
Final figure 0.96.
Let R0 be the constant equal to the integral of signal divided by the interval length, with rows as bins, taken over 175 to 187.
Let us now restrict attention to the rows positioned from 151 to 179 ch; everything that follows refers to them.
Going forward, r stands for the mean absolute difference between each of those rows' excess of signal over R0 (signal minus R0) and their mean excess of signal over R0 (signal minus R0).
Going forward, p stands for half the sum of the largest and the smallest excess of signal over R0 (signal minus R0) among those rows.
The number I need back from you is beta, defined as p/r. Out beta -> -1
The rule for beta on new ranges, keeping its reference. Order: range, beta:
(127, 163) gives -4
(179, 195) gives 0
